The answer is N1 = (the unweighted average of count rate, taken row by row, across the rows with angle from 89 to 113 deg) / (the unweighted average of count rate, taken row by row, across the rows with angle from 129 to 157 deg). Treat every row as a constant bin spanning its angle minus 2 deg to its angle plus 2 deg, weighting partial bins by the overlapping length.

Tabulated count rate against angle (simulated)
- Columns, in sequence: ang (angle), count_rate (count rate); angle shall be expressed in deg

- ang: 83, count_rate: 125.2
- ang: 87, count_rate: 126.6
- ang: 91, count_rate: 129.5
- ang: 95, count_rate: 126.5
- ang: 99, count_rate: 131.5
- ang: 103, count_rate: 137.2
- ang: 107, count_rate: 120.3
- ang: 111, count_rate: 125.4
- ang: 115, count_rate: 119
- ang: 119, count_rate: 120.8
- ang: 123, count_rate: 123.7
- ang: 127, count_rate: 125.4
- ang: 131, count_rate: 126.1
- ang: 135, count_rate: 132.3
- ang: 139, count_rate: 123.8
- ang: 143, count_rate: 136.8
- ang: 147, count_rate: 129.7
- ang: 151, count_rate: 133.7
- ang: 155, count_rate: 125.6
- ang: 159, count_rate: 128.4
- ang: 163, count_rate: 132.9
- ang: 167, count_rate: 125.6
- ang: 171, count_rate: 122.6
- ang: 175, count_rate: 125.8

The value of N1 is 0.990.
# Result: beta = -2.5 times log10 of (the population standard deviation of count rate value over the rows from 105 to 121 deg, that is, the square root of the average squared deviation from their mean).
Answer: -0.96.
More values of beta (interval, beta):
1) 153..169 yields -1.19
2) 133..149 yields -1.68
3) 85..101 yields -0.80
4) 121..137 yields -1.28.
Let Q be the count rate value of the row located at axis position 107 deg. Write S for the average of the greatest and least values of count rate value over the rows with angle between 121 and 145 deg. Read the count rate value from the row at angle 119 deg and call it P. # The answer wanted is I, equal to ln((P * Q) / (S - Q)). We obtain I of 7.3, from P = 120.8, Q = 120.3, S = 130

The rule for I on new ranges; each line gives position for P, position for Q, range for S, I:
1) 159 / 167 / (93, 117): 8.8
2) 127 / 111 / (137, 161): 8.1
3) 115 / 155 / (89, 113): 8.5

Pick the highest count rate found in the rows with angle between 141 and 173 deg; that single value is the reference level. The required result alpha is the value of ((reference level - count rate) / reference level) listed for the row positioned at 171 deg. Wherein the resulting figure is 0.10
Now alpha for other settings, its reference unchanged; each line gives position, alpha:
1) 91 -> 0.05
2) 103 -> 0.00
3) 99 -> 0.04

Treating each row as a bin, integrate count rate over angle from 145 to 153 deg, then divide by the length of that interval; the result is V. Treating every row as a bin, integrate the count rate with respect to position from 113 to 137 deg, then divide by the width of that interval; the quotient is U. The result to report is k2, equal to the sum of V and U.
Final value 256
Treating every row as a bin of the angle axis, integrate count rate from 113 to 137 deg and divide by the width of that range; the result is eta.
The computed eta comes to 125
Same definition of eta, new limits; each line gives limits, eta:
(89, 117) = 127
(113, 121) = 120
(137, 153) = 131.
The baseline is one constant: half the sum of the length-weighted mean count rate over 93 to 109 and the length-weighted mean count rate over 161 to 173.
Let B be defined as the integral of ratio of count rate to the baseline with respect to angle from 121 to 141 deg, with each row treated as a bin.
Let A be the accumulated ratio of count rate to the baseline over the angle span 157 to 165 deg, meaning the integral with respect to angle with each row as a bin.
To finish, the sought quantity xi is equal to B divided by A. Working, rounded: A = 8.2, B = 20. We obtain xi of 2.4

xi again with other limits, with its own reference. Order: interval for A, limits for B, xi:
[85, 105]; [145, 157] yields 0.6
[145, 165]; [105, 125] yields 0.9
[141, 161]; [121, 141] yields 1.0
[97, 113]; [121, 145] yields 1.5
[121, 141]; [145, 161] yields 0.8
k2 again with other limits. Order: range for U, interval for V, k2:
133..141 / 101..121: 253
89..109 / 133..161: 259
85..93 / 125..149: 257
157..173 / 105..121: 249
